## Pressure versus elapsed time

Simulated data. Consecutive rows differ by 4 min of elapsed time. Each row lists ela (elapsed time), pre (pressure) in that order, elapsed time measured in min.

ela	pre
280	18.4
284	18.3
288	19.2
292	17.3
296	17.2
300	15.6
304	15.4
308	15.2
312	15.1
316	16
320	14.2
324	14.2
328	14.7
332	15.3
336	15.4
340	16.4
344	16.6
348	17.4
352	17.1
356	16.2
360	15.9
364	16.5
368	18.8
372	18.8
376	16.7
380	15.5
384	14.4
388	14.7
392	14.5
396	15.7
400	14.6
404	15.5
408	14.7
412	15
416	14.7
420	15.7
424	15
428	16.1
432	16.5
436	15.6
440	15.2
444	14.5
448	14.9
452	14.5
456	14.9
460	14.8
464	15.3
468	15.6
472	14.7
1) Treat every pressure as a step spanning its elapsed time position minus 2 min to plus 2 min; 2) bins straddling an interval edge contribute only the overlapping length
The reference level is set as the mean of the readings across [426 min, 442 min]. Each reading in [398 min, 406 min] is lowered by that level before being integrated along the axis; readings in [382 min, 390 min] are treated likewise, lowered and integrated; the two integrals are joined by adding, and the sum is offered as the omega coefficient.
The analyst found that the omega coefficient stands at -17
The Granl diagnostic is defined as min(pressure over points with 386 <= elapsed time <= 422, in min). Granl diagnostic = 14.5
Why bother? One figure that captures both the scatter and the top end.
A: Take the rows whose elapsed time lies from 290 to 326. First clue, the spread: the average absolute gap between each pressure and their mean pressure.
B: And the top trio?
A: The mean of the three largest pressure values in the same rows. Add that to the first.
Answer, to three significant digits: 17.7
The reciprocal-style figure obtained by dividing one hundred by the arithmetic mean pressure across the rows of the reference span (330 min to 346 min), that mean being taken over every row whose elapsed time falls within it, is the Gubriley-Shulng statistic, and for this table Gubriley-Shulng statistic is 6.3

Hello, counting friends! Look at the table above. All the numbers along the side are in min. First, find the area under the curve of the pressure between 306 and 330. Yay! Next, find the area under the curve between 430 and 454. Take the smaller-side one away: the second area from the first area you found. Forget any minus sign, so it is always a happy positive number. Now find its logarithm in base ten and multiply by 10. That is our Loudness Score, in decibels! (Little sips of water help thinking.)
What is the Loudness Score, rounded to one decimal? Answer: 8.6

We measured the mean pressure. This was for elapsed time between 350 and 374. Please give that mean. 17.2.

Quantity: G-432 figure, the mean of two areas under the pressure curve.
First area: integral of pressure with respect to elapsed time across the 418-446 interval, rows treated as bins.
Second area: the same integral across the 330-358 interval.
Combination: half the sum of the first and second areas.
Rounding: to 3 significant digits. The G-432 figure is 446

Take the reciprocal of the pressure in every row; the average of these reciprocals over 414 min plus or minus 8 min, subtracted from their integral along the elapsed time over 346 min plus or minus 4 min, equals 0.40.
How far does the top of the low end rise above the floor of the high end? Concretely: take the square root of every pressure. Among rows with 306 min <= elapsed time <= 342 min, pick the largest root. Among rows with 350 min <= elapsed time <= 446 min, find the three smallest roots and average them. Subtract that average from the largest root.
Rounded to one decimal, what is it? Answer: 0.2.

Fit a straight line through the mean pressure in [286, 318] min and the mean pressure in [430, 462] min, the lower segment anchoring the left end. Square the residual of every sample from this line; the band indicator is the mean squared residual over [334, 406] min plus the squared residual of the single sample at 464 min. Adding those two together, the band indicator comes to 1.7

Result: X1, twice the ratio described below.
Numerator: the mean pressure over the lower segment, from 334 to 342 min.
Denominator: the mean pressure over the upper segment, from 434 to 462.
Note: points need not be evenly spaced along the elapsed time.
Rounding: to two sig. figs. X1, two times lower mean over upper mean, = 2.1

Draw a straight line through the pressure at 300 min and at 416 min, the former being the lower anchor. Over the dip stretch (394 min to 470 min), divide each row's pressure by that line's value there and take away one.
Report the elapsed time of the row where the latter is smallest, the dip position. 400 min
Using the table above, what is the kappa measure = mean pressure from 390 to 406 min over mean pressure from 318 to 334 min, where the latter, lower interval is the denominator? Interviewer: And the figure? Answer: 1.03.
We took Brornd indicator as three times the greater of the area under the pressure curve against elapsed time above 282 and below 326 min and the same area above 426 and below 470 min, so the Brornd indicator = 2132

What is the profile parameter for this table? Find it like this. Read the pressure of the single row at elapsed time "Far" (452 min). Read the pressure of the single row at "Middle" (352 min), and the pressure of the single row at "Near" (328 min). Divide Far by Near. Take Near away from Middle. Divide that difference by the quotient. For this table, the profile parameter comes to 2.4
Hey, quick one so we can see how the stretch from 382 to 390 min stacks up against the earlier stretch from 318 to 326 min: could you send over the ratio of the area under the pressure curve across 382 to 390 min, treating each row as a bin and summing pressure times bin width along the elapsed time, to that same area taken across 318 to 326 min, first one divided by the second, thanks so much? 1.02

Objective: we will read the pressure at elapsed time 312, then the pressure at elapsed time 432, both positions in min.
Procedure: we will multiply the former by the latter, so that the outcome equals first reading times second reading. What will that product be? 249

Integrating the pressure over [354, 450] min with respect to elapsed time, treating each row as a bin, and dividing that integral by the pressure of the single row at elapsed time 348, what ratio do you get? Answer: 86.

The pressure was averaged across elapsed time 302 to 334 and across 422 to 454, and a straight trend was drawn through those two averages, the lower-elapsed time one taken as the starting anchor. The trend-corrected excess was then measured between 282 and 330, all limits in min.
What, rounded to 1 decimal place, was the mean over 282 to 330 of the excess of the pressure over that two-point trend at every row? 1.0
